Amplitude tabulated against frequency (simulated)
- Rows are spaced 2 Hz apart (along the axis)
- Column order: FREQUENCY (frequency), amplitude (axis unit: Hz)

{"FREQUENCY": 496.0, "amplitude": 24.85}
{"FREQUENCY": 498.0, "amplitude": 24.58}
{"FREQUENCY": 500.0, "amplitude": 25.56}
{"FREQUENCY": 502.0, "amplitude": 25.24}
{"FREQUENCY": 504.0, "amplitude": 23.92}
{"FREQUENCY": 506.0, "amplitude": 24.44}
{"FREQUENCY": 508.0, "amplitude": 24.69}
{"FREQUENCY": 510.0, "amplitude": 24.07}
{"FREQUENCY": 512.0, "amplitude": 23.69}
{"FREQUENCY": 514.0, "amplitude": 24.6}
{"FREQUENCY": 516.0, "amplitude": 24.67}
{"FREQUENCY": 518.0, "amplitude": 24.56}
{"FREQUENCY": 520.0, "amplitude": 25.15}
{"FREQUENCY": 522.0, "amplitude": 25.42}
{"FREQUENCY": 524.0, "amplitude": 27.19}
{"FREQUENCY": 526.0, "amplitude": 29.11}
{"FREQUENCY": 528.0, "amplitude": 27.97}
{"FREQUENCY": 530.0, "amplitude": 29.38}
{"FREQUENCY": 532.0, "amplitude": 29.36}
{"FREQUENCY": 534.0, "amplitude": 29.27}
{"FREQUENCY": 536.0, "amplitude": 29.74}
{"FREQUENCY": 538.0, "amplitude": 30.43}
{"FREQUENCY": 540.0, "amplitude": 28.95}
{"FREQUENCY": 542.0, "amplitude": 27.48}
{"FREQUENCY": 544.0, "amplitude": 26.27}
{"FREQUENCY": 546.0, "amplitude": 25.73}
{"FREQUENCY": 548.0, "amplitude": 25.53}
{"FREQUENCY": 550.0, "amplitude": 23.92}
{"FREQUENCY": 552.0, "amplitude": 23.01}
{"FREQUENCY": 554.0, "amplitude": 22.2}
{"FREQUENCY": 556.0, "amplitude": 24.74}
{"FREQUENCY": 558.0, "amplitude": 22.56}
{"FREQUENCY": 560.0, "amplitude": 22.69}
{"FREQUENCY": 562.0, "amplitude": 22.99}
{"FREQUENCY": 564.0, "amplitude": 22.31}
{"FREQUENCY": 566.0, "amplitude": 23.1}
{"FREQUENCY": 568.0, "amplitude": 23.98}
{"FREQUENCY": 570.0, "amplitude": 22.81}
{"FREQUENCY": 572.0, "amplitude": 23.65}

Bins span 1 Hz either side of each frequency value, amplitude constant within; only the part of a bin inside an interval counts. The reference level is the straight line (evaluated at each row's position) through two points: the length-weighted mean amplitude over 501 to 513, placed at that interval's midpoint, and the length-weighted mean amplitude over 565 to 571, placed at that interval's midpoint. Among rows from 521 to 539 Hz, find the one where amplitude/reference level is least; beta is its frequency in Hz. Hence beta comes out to 522.0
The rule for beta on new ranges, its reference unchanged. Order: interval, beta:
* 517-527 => 518.0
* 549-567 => 554.0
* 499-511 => 504.0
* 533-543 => 542.0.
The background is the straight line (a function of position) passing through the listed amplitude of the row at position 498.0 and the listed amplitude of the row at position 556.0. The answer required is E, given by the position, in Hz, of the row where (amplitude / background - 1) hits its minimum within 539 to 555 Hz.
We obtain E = 554.0 Hz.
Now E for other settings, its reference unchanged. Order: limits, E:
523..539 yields 524.0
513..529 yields 518.0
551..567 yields 554.0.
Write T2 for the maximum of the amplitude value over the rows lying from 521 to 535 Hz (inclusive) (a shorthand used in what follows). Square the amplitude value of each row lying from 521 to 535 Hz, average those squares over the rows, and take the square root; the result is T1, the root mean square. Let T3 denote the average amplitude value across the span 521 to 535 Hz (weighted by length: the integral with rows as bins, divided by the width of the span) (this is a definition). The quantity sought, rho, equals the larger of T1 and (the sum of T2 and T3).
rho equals 57.6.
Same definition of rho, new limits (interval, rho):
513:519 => 49.3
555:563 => 48.0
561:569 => 47.1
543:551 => 51.6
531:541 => 60.0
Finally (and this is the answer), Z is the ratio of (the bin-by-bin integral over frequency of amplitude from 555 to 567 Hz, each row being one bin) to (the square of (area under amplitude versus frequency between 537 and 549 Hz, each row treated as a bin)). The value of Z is 0.0026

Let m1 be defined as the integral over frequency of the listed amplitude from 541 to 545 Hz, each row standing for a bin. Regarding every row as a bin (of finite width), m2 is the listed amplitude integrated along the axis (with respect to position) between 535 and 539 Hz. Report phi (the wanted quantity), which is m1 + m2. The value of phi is 228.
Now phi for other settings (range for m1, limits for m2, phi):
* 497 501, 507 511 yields 198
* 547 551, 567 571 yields 192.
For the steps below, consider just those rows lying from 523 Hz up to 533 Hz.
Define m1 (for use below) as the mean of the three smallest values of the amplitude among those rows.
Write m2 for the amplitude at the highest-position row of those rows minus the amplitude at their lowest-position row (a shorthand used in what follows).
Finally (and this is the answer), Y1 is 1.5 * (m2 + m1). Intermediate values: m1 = 28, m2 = 2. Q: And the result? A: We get 45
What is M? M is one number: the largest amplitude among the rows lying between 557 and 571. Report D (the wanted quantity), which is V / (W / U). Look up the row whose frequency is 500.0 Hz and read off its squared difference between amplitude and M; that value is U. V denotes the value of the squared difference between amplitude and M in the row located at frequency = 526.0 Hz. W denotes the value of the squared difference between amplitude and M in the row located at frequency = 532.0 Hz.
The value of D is 2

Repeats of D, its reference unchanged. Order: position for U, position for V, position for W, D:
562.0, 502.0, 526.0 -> 0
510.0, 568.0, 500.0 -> 0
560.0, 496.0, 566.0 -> 2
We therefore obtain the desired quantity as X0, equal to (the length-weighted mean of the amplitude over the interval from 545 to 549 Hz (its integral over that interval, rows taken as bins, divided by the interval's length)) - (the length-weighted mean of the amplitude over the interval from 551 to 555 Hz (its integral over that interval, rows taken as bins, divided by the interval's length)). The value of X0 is 3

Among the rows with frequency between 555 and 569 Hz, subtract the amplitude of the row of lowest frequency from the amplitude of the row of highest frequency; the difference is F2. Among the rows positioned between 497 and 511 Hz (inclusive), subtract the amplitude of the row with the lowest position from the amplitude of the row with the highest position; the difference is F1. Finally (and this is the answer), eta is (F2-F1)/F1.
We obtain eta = 0.5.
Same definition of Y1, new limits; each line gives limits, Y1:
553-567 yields 35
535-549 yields 32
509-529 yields 42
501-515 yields 35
